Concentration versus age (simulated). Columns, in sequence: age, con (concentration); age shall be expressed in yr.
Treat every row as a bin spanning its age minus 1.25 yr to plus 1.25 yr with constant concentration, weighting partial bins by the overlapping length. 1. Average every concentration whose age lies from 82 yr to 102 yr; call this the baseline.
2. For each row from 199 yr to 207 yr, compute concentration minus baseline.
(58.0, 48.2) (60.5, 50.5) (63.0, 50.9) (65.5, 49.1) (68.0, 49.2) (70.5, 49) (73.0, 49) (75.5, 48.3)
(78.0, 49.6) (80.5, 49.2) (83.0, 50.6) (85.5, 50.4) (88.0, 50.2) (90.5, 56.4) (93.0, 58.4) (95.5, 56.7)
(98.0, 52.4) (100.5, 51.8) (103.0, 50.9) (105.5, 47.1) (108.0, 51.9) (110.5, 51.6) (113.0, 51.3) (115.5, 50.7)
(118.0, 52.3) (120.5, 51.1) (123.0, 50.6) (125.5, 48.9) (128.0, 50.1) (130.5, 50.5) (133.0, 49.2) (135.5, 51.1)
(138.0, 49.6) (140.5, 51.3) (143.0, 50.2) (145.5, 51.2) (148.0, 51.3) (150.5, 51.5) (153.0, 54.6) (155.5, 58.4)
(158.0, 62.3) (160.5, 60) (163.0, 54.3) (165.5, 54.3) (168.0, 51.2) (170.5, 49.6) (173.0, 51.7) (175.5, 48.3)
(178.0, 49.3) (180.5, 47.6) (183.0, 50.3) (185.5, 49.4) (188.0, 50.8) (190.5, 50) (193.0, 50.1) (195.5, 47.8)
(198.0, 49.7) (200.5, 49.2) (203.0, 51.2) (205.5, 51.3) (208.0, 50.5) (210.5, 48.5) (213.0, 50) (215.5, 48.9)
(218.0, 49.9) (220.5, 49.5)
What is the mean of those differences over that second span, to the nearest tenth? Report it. -2.8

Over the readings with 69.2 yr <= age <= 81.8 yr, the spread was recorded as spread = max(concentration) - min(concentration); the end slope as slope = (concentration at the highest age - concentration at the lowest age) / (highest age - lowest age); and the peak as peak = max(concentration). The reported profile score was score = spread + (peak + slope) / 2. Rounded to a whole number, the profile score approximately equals 26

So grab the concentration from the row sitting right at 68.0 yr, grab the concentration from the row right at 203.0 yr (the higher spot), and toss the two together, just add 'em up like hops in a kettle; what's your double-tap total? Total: 100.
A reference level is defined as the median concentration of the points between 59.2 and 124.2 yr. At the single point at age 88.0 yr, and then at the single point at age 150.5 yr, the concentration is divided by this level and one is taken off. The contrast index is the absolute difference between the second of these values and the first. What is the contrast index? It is 0.026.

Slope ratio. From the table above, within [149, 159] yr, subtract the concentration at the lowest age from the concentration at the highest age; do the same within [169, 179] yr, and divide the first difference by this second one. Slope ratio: -36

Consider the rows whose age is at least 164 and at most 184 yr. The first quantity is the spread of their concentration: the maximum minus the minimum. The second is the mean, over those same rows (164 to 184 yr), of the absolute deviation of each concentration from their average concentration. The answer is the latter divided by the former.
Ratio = 0.24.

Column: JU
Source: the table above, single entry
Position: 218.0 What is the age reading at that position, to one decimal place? 49.9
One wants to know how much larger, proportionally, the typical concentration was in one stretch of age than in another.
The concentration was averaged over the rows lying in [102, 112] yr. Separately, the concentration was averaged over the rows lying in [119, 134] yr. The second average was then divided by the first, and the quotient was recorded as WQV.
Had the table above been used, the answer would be 0.99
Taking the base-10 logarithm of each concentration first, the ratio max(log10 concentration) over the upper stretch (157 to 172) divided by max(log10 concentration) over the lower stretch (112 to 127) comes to 1.04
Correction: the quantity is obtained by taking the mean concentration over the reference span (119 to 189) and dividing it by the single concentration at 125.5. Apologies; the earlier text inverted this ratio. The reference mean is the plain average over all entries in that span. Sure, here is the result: 1.06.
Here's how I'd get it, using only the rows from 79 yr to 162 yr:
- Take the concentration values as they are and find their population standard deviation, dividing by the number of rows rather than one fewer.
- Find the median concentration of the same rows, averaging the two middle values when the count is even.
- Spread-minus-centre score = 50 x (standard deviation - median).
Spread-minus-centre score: -2390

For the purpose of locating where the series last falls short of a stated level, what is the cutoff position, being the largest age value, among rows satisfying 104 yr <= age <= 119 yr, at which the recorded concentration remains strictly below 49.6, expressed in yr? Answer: 105.5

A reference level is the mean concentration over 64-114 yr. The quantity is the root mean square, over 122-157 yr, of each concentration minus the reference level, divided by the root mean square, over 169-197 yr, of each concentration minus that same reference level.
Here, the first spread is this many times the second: 1.2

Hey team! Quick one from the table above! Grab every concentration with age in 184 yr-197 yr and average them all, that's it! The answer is 50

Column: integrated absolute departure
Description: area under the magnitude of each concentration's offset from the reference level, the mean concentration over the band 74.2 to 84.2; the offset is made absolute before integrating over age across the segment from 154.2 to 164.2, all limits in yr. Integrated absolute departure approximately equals 93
